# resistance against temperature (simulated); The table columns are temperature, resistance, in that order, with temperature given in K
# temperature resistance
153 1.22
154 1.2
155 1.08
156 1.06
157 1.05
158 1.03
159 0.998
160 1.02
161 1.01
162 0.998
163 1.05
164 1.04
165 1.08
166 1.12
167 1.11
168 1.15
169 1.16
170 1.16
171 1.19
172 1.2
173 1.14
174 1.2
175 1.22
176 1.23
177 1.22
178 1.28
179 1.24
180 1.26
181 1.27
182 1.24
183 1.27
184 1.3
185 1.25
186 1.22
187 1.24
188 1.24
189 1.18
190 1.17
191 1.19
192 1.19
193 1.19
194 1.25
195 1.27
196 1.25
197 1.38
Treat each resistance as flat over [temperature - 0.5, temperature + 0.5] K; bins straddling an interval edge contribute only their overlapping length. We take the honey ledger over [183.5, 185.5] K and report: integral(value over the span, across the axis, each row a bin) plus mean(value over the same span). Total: 3.8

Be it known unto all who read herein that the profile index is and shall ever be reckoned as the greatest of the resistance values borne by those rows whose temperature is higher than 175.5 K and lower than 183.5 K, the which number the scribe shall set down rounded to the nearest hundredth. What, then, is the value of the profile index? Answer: 1.28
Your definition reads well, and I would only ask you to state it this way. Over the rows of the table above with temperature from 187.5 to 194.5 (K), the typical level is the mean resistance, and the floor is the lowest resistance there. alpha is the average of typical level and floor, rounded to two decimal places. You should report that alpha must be 1.19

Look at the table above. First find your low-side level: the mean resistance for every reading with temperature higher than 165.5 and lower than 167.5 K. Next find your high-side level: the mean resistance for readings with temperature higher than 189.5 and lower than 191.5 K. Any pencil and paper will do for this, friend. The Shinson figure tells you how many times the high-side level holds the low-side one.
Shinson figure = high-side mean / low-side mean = 1.06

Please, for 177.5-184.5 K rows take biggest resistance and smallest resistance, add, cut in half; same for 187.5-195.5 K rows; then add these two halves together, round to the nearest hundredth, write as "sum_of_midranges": 2.49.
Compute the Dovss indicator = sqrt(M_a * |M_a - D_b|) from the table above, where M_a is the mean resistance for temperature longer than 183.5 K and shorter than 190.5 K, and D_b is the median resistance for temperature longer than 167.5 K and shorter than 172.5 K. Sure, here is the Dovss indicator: 0.29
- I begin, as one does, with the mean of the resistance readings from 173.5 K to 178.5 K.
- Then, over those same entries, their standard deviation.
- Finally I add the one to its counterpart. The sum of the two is 1.26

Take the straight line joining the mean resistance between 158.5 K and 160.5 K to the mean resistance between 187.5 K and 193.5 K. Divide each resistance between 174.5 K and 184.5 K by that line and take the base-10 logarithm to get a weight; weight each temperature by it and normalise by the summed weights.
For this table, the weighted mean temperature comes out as 179.5 K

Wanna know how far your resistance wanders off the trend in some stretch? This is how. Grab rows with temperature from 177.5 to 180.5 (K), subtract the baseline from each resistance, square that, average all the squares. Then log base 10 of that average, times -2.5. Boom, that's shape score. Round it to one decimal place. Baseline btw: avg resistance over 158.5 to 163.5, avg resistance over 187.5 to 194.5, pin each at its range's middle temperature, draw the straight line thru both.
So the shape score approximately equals 4.4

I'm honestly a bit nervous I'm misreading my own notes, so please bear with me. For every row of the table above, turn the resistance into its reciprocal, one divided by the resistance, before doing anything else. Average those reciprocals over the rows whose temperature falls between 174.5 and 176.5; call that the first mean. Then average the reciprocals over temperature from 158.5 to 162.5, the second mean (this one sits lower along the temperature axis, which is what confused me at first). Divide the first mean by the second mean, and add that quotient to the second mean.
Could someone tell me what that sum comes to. 1.82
